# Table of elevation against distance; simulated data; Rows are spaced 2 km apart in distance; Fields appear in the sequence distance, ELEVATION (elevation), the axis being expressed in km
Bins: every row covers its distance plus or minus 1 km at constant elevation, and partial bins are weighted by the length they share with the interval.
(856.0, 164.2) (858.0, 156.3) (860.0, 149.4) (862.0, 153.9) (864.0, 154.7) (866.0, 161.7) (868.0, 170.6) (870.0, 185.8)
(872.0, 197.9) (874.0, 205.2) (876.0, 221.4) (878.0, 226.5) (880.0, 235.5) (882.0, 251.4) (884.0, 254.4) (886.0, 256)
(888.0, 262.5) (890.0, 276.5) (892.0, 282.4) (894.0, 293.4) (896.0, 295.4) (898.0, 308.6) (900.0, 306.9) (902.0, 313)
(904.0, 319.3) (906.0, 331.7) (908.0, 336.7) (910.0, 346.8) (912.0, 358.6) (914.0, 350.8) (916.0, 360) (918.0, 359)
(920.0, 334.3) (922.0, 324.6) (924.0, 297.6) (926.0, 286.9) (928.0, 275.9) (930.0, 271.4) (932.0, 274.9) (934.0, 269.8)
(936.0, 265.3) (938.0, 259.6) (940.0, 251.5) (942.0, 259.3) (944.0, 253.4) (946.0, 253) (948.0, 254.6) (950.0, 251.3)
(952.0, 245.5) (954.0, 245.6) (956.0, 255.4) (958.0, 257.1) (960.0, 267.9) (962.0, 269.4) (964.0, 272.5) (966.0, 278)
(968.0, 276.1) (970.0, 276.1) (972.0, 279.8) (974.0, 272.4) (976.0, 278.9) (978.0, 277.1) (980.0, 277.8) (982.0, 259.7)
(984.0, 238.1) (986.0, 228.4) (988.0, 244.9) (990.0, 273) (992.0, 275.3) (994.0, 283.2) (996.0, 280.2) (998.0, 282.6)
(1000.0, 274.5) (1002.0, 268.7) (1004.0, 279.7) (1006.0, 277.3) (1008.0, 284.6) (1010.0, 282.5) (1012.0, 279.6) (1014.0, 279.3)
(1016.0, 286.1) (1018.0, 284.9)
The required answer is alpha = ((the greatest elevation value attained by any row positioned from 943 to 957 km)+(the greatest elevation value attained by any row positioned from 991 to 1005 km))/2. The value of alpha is 269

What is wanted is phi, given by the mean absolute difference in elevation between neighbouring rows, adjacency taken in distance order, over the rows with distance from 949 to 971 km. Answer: 4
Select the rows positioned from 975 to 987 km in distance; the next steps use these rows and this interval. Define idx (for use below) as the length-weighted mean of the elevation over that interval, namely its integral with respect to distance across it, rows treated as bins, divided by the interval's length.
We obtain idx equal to 260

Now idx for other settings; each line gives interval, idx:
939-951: 254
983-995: 257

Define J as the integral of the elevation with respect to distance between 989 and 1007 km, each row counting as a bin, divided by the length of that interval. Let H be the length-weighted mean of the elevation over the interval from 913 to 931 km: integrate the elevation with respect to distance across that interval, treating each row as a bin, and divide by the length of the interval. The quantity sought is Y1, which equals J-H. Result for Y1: -41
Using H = 318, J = 277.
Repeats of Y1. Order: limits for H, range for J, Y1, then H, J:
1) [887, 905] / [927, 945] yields -31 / 295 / 265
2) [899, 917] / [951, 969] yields -73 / 336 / 263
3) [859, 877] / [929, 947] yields 84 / 178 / 262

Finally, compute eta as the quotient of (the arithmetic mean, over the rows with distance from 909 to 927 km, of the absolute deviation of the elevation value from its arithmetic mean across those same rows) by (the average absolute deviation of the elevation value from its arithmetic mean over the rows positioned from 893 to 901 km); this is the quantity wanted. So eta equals 3.3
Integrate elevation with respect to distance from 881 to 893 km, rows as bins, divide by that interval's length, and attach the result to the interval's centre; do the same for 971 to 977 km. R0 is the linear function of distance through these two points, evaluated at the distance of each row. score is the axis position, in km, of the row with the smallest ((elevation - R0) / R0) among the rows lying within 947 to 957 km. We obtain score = 954.0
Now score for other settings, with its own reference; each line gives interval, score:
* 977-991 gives 986.0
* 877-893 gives 878.0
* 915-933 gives 930.0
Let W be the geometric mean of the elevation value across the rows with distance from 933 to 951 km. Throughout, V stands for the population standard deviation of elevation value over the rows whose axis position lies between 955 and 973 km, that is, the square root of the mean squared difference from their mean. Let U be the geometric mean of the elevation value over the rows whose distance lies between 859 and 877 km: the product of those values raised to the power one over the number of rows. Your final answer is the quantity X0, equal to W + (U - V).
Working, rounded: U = 176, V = 8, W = 257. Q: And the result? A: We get 425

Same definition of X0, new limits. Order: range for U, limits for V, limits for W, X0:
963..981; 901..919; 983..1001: 524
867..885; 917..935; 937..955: 437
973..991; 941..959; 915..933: 564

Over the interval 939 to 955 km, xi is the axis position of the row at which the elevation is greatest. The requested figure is 942.0 km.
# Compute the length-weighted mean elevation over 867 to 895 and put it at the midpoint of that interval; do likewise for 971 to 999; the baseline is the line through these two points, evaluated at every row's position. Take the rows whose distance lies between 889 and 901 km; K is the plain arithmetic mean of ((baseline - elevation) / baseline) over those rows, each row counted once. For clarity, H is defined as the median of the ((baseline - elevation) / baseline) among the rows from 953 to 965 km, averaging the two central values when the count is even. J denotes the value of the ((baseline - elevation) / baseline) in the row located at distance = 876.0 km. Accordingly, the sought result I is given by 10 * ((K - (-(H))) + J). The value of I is -1.7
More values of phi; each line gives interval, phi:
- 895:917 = 8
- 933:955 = 4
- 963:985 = 7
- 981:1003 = 11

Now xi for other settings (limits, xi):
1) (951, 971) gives 966.0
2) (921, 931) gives 922.0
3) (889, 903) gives 902.0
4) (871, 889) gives 888.0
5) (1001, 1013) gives 1008.0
